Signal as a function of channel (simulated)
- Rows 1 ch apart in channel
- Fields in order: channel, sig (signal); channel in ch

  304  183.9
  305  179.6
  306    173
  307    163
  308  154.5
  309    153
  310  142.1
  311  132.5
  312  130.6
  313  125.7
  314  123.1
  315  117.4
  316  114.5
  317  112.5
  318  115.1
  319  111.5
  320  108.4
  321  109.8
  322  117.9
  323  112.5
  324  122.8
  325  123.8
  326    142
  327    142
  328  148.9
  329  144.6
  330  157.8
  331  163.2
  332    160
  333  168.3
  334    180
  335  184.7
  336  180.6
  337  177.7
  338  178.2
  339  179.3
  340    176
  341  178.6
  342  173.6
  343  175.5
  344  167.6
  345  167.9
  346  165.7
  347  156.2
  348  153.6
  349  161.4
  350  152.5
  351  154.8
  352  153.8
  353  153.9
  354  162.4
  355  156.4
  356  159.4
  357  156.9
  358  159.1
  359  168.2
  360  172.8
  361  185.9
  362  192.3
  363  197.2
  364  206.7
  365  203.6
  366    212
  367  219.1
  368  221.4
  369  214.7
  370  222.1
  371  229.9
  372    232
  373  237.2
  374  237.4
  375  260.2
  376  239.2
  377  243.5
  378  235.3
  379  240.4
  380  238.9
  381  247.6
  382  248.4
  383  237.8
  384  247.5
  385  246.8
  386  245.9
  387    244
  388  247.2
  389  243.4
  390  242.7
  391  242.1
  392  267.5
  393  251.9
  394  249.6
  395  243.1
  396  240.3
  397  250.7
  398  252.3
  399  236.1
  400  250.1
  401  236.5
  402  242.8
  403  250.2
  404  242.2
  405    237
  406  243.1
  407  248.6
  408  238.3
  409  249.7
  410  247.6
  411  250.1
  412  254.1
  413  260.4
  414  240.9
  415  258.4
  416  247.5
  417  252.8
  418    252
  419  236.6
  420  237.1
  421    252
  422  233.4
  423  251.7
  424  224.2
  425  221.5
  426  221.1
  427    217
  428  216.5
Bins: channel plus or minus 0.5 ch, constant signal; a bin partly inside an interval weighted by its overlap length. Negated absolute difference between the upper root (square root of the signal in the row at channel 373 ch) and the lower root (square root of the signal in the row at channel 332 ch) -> -2.8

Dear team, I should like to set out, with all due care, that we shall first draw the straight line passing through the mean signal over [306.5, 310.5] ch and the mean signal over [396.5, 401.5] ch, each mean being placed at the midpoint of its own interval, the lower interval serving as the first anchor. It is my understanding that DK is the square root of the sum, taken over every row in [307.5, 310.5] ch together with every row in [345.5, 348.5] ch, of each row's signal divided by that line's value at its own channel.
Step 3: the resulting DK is 2.32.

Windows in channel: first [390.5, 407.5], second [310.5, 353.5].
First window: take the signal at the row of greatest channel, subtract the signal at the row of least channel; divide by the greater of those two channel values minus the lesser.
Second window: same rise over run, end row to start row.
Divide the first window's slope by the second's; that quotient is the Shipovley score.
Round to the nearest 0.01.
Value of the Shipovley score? 0.80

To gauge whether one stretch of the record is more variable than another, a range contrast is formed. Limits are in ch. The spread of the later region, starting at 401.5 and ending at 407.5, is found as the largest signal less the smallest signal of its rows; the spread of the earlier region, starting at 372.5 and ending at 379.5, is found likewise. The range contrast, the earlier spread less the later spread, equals 12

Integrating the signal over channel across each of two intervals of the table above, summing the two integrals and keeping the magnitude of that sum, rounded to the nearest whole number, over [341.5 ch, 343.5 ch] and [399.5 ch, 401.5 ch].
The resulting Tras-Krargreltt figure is 836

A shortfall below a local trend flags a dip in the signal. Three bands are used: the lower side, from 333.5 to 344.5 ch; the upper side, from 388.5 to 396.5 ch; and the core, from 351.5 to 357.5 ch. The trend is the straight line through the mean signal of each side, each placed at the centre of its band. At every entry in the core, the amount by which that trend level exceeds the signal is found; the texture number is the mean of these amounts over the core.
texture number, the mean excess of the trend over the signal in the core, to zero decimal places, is 41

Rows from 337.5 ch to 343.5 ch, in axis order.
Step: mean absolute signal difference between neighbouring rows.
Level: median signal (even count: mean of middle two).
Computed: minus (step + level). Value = -180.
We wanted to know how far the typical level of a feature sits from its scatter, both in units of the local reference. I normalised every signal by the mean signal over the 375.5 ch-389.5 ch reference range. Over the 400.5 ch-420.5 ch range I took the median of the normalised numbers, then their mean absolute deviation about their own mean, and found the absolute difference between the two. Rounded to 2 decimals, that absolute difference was 0.99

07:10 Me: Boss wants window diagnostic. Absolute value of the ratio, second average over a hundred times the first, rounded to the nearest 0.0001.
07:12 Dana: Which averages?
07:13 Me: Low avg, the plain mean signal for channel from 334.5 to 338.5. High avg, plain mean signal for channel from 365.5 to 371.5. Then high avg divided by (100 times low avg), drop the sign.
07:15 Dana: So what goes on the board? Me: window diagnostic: 0.0122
